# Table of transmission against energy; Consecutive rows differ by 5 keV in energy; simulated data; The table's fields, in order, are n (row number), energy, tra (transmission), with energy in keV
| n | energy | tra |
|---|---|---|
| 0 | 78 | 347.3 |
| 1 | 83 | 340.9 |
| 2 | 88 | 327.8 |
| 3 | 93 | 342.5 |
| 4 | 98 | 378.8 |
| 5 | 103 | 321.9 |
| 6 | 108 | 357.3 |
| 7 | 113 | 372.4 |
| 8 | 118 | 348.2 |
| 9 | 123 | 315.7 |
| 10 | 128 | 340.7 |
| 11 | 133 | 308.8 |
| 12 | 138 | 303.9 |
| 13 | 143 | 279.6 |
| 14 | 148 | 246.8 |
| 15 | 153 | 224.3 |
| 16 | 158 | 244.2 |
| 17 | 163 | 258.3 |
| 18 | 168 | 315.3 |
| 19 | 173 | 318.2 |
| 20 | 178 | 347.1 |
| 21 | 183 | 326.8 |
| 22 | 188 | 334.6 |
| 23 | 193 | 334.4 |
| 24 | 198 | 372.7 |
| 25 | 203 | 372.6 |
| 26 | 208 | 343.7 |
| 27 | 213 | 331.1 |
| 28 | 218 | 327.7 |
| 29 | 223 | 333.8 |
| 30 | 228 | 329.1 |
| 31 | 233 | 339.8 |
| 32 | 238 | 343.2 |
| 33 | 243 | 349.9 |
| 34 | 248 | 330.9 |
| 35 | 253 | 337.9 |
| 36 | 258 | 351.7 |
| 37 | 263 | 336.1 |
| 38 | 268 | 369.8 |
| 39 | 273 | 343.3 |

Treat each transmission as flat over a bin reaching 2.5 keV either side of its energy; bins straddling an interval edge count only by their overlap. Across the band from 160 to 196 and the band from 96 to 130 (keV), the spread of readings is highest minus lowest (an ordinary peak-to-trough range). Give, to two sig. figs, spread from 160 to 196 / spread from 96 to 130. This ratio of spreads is 1.4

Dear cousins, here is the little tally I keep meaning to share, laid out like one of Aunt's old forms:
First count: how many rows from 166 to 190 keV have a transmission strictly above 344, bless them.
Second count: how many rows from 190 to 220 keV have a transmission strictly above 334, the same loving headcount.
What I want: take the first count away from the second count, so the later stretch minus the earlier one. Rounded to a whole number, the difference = 3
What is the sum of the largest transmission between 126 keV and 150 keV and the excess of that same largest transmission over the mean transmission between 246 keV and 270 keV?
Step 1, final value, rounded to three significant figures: 336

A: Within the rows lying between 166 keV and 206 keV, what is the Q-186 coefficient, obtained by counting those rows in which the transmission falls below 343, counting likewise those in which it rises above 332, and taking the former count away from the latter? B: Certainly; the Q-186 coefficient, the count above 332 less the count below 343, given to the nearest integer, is 0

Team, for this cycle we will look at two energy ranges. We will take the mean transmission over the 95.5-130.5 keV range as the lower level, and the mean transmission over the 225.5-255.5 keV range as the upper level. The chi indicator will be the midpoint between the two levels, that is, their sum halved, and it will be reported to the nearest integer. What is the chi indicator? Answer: 343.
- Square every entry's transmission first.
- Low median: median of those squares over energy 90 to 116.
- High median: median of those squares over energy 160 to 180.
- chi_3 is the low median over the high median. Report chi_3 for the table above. 1.27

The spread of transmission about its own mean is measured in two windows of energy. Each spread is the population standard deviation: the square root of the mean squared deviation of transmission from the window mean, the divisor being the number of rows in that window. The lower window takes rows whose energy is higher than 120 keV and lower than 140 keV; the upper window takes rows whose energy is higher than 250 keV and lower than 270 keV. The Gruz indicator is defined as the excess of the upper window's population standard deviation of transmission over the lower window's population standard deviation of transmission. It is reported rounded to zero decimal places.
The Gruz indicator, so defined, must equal -1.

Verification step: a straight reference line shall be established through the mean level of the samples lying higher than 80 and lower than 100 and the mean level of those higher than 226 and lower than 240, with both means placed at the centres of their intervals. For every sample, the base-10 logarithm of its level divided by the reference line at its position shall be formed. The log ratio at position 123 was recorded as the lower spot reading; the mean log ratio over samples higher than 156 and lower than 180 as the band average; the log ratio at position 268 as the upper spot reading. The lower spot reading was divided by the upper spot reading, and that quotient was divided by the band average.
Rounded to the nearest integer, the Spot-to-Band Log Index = 14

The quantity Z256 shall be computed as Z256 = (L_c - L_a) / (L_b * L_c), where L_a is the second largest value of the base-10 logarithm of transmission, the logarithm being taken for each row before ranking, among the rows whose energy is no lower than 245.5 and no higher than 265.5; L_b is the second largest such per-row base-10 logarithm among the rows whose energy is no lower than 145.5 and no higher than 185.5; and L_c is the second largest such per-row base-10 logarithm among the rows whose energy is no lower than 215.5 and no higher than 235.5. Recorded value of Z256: -0.0008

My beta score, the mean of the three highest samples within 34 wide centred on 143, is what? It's 318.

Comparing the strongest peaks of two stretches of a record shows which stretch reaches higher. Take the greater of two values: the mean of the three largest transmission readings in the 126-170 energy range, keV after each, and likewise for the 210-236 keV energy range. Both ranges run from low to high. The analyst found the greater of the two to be 335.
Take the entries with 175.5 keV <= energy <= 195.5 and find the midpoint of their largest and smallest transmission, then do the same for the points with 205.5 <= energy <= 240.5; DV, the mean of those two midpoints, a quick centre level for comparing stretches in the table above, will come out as 336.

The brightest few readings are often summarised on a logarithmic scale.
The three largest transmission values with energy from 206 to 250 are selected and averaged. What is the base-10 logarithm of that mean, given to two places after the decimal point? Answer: 2.54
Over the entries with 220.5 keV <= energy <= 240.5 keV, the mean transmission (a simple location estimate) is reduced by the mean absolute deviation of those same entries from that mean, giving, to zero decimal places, 331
